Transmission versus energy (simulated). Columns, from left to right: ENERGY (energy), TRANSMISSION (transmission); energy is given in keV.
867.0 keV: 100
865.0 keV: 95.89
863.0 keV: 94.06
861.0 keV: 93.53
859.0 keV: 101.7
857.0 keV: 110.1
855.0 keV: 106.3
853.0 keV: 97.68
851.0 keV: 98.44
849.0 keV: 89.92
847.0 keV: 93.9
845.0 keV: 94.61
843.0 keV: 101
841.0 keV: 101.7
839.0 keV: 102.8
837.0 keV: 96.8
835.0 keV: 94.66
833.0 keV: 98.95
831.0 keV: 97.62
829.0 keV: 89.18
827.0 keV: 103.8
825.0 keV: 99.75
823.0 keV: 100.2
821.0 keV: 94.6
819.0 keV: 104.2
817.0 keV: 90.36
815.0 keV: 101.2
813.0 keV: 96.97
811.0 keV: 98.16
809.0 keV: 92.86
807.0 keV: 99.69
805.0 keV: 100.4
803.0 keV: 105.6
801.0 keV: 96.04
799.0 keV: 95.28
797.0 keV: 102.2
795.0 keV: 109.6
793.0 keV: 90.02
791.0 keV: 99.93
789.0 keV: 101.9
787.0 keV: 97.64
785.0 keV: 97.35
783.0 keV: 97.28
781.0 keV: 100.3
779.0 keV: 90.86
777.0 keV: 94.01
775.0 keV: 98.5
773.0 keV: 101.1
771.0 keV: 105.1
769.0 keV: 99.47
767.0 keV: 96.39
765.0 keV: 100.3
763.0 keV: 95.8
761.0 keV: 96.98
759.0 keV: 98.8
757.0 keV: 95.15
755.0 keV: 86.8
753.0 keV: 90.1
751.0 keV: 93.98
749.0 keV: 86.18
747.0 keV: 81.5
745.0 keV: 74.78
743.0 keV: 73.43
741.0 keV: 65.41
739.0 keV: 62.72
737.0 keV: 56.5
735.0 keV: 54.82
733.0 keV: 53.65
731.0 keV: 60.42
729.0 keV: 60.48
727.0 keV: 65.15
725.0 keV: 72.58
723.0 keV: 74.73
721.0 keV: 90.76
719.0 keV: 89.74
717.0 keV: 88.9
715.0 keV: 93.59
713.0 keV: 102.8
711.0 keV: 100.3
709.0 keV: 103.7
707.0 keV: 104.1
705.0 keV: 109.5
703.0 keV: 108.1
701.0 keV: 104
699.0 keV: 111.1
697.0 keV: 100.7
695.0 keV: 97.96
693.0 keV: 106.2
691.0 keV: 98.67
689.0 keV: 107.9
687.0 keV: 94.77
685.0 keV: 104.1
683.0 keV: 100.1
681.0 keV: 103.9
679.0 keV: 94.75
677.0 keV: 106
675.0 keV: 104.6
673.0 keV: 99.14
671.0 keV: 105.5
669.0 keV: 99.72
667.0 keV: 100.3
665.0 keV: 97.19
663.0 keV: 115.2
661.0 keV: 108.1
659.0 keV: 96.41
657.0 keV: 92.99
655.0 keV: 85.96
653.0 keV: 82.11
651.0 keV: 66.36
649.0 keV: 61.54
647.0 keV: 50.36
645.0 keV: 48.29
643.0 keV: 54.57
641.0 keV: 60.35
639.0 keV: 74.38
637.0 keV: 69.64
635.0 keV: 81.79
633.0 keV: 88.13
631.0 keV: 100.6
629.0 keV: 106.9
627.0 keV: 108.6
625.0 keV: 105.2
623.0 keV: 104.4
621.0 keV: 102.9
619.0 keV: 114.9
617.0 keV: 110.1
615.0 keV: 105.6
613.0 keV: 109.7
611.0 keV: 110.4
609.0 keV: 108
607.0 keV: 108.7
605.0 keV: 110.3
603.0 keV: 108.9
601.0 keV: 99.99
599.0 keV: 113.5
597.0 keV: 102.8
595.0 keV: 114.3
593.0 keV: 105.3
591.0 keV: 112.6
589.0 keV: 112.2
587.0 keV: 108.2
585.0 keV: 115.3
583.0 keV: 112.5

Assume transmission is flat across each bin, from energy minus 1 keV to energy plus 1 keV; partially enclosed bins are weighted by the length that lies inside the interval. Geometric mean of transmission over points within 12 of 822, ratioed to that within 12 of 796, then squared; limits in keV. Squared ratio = 0.97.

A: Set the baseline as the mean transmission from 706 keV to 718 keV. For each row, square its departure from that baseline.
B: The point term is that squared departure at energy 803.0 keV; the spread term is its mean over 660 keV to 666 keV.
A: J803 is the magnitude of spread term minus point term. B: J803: 73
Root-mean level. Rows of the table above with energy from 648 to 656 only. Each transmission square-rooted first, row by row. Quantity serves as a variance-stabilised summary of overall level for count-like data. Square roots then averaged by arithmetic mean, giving 8.6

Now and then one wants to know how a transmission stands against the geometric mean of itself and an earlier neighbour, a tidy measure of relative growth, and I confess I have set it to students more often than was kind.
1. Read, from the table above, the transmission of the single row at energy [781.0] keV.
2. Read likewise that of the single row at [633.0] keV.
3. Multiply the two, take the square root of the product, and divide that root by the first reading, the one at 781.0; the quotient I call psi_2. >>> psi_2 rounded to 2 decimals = 0.94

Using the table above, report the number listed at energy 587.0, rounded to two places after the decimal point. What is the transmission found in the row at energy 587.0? 108.20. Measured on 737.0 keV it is 56.50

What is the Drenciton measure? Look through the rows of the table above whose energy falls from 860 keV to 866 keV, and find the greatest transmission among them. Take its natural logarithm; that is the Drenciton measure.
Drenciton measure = 4.56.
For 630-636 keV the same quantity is 4.61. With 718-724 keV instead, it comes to 4.51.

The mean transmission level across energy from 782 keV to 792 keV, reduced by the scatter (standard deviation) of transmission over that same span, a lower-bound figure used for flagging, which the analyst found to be 97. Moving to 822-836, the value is 93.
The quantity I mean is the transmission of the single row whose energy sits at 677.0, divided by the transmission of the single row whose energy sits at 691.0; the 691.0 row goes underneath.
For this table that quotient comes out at 1.07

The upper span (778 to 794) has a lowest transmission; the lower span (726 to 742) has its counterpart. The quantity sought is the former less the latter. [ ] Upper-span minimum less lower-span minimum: 36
